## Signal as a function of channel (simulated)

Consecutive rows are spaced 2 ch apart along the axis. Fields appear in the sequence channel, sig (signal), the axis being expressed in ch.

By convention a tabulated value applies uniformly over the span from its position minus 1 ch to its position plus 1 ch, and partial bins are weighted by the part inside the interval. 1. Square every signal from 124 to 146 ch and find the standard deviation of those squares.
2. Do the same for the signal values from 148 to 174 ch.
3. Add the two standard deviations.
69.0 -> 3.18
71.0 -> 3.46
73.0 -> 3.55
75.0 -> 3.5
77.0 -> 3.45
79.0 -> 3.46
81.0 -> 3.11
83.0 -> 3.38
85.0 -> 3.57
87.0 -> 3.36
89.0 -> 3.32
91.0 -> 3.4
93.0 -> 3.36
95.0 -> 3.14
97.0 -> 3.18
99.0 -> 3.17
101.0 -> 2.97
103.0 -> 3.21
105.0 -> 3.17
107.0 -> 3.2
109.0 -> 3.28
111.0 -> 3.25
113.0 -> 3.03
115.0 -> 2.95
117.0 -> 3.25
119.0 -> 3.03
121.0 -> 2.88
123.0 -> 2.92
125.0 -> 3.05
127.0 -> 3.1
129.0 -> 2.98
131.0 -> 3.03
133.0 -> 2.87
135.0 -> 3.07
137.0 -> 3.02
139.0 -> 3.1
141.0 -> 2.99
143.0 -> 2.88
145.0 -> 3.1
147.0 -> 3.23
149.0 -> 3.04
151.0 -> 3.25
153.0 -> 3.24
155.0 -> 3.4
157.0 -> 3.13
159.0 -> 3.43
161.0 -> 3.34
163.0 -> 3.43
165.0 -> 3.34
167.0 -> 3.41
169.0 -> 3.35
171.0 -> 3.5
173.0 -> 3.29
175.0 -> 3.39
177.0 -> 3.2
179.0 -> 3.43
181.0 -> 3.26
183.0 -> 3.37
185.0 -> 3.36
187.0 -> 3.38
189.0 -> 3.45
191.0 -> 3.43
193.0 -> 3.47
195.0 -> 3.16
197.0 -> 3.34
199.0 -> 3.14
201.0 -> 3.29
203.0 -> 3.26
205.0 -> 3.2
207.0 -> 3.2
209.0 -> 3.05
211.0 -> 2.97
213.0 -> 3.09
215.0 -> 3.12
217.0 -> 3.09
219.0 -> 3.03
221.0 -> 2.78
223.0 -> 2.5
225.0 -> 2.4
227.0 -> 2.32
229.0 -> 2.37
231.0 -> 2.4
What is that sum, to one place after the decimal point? 1.3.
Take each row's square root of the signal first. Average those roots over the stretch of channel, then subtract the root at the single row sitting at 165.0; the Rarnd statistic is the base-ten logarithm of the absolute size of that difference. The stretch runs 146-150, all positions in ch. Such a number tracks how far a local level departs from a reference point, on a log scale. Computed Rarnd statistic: -1.24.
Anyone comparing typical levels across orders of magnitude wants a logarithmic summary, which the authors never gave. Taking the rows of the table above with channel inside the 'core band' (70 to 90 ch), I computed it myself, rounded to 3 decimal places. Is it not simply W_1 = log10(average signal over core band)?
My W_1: 0.534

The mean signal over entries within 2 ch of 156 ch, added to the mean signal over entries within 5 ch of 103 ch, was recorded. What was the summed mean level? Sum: 6.41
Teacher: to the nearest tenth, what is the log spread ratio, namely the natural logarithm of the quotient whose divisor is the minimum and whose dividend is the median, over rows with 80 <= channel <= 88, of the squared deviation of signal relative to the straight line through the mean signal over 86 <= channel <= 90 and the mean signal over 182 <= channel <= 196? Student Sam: 4.2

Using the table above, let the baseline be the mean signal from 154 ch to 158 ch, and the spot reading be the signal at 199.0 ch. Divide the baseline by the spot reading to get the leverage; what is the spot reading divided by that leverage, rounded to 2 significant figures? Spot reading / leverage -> 3.0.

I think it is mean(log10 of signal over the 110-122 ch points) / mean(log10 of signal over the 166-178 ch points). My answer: 0.92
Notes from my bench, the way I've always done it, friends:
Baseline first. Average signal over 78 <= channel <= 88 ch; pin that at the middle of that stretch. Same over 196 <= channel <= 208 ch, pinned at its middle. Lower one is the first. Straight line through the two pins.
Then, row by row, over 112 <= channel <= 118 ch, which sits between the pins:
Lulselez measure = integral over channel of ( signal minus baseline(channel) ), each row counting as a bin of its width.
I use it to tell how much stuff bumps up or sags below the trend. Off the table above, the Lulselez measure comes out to -1.6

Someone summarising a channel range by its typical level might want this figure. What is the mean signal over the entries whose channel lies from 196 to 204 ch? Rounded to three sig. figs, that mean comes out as 3.26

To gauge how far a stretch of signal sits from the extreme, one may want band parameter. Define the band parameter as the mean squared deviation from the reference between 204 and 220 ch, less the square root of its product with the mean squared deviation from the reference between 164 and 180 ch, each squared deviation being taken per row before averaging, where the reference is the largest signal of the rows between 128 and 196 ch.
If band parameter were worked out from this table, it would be 0.10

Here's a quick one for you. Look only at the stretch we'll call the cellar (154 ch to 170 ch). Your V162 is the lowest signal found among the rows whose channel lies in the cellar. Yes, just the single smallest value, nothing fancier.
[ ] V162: 3.13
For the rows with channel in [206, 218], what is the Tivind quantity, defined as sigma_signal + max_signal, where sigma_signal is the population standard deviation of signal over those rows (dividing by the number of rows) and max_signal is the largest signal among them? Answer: 3.27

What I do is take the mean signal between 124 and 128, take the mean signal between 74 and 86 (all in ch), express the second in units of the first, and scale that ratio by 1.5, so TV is 1.66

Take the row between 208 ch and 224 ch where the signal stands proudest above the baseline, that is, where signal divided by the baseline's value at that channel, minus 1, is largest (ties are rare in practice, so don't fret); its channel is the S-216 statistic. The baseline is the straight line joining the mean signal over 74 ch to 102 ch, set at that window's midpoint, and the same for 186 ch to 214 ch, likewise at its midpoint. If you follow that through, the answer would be 215.0 ch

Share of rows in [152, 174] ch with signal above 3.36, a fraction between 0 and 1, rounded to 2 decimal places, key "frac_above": 0.45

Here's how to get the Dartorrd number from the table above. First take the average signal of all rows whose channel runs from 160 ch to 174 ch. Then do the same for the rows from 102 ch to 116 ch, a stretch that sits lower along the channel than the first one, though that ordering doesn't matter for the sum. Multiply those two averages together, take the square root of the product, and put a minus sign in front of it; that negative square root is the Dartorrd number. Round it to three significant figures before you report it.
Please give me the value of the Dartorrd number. -3.27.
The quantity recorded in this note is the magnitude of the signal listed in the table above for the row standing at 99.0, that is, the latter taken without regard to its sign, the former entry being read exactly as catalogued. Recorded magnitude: 3.17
